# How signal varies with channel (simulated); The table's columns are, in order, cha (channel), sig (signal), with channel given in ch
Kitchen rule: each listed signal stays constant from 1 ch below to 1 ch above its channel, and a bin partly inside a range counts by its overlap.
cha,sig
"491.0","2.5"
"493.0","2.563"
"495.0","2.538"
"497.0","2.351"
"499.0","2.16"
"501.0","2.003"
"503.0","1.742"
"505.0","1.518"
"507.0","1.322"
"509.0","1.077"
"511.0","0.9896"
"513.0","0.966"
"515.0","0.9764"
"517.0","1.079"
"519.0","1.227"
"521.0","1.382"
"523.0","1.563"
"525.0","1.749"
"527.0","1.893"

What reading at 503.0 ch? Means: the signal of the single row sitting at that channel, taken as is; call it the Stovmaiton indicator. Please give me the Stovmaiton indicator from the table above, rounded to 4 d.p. 1.7420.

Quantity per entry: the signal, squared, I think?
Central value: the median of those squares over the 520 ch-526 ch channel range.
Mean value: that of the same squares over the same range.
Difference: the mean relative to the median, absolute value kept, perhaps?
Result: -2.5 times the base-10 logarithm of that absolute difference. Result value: 3.9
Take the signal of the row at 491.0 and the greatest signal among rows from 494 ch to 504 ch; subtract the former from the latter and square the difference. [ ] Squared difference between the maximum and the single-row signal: 0.0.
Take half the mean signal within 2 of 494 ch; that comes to 1.3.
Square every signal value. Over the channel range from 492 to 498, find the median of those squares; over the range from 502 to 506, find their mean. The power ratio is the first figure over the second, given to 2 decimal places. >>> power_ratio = 2.41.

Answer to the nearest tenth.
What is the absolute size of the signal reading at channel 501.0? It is 2.0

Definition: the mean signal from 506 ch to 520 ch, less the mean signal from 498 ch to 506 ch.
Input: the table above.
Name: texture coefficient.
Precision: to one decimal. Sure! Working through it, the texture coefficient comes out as -0.8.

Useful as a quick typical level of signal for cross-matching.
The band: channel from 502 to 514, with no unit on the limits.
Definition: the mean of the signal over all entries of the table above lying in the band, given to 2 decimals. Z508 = 1.27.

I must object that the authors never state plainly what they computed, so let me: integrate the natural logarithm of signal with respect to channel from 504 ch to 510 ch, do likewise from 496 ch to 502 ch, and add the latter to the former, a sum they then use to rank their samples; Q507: 6.2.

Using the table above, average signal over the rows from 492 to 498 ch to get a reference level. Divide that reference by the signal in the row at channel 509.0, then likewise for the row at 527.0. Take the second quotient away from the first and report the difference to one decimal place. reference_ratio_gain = 1.0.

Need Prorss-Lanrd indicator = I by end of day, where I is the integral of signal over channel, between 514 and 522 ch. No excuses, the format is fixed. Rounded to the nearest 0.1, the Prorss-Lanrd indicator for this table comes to 9.3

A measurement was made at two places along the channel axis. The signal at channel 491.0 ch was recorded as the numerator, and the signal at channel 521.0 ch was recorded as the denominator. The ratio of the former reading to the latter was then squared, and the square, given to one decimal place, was 3.3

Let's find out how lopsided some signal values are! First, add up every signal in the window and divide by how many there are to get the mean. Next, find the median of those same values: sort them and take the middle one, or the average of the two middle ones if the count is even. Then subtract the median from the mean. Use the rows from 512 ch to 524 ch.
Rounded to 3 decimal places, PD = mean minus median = 0.046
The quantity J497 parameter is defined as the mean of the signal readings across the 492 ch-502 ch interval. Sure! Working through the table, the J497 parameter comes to 2.32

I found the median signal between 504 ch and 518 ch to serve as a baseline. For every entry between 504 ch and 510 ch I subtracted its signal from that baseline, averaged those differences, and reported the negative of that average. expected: 0.2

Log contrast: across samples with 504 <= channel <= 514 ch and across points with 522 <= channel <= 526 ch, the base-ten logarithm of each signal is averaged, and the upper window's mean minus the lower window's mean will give 0.155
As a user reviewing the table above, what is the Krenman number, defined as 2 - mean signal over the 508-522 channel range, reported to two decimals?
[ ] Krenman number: 0.90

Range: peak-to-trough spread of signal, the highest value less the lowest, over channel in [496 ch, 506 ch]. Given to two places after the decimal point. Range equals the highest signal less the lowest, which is 0.83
